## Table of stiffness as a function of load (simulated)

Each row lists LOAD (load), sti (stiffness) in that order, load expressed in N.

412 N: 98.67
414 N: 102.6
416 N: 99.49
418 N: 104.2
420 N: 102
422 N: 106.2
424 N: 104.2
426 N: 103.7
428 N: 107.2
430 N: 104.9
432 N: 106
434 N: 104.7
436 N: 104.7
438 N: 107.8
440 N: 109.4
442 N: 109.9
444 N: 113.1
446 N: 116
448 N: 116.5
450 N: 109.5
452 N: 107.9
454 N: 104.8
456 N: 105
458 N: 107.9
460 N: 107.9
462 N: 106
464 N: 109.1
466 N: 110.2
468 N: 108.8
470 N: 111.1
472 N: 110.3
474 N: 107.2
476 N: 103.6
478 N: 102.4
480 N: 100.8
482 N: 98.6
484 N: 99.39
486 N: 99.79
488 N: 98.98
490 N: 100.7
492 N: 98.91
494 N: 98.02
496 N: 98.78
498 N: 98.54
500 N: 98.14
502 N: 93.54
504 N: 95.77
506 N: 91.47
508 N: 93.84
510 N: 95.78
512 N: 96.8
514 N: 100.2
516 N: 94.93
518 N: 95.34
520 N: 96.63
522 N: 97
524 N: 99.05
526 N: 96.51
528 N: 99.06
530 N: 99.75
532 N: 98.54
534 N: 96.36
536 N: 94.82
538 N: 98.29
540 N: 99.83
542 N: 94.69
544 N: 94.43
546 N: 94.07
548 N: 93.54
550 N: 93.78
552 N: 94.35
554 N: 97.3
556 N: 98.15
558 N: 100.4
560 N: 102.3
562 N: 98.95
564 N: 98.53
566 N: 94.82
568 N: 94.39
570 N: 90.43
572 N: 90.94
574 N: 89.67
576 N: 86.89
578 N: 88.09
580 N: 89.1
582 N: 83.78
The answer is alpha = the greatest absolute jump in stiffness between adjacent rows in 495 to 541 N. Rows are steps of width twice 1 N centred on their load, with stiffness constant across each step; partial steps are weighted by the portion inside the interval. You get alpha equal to 5.3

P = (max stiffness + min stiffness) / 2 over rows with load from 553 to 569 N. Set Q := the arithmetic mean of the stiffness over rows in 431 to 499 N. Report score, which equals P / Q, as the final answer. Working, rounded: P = 98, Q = 106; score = 0.93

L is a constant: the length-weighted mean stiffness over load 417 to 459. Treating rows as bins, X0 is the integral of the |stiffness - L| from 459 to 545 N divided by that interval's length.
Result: 8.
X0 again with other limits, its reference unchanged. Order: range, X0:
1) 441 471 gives 3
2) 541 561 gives 11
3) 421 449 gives 3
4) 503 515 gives 12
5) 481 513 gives 10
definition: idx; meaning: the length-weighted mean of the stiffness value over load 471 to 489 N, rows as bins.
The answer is 102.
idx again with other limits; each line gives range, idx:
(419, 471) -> 108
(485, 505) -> 98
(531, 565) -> 97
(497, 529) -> 96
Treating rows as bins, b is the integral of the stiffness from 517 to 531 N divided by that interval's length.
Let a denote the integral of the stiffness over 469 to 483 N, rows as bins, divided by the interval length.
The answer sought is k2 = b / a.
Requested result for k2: 0.93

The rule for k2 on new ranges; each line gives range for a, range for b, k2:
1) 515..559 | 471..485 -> 1.07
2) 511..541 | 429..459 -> 1.11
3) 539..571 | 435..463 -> 1.13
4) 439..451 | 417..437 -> 0.93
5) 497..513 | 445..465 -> 1.14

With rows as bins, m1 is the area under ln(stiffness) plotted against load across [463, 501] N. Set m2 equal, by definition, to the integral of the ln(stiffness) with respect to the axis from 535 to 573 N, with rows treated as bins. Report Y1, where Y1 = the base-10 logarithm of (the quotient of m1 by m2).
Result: 0.006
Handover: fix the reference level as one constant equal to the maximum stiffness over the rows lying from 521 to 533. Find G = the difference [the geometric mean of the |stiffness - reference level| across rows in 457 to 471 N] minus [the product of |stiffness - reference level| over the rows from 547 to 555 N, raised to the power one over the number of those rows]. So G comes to 4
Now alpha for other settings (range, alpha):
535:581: 5.1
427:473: 7.0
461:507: 4.6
